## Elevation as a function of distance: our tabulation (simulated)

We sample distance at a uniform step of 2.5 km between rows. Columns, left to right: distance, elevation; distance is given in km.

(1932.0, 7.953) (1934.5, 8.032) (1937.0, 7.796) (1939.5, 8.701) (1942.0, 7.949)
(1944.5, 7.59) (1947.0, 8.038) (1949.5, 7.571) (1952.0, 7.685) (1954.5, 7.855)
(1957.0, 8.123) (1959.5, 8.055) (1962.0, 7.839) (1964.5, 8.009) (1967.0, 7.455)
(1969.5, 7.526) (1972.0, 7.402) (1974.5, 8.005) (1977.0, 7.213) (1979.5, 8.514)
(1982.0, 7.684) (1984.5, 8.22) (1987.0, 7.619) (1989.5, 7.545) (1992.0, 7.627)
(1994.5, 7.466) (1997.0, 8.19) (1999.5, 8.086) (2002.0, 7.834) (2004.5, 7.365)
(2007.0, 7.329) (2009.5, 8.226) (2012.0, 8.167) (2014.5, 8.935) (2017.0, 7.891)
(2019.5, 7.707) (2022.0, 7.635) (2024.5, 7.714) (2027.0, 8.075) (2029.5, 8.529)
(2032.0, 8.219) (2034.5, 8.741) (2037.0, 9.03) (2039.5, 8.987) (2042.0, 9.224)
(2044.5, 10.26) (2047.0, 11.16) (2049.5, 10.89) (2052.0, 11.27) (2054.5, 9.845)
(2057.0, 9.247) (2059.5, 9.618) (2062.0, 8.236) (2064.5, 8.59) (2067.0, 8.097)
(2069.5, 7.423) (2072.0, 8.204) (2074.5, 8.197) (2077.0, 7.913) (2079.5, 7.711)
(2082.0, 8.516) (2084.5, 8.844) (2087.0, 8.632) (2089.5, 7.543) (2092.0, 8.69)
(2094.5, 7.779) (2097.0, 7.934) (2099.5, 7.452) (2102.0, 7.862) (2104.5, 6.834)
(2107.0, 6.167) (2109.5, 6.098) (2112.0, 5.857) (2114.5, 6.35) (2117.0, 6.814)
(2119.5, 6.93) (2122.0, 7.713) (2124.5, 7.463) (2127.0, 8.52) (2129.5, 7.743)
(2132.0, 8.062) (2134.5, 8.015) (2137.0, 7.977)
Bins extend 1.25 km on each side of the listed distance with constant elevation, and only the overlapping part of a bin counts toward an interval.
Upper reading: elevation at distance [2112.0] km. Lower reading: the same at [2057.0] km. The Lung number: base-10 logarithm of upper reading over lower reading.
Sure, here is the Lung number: -0.20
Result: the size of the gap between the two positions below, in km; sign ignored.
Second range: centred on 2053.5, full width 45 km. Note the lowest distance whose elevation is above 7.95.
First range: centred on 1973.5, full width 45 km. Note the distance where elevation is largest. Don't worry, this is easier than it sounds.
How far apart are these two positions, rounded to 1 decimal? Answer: 52.5 km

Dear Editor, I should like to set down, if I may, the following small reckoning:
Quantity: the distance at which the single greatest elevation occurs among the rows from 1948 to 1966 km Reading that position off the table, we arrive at 1957.0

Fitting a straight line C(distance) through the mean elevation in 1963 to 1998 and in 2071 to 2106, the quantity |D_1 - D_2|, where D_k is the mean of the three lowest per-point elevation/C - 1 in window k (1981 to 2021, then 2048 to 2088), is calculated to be 0.02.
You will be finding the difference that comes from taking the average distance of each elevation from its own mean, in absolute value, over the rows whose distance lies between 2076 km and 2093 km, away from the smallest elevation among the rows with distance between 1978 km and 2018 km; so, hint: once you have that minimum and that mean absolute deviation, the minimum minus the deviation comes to 6.9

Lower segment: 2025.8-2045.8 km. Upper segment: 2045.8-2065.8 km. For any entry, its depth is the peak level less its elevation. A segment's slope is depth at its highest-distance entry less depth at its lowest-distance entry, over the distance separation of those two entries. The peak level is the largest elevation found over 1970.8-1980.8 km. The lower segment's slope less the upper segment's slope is -0.27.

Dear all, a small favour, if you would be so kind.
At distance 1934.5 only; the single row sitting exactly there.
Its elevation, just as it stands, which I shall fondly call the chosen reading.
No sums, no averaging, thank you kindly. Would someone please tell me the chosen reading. 8.032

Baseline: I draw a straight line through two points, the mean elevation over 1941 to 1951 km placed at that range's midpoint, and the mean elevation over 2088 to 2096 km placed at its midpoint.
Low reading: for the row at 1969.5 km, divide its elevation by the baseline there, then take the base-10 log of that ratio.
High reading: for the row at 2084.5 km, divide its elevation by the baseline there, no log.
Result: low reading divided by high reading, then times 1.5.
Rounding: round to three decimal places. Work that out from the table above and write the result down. -0.023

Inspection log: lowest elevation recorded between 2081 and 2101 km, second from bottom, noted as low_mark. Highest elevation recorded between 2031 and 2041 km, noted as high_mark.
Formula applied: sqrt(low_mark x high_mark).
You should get 8.25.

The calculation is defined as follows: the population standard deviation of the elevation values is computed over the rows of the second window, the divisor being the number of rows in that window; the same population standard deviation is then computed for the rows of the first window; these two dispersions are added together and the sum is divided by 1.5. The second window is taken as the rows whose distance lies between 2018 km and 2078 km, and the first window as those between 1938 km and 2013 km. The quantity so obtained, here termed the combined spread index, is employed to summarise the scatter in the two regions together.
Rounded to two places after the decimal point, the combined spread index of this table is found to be 0.97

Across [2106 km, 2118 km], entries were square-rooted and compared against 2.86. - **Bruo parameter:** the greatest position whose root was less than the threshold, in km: 2117.0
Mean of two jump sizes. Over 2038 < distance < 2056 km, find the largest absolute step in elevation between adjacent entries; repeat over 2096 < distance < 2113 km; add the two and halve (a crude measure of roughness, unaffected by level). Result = 1.2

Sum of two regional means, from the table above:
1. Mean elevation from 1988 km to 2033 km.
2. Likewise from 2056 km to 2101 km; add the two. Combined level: 16.2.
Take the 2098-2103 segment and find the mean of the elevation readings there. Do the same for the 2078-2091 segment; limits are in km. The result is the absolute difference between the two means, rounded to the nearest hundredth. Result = 0.59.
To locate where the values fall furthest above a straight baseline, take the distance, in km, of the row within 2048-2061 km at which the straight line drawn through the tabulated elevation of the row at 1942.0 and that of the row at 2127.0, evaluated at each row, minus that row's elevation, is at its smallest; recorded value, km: 2052.0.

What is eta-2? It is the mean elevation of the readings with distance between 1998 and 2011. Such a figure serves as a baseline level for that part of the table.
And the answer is 7.8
